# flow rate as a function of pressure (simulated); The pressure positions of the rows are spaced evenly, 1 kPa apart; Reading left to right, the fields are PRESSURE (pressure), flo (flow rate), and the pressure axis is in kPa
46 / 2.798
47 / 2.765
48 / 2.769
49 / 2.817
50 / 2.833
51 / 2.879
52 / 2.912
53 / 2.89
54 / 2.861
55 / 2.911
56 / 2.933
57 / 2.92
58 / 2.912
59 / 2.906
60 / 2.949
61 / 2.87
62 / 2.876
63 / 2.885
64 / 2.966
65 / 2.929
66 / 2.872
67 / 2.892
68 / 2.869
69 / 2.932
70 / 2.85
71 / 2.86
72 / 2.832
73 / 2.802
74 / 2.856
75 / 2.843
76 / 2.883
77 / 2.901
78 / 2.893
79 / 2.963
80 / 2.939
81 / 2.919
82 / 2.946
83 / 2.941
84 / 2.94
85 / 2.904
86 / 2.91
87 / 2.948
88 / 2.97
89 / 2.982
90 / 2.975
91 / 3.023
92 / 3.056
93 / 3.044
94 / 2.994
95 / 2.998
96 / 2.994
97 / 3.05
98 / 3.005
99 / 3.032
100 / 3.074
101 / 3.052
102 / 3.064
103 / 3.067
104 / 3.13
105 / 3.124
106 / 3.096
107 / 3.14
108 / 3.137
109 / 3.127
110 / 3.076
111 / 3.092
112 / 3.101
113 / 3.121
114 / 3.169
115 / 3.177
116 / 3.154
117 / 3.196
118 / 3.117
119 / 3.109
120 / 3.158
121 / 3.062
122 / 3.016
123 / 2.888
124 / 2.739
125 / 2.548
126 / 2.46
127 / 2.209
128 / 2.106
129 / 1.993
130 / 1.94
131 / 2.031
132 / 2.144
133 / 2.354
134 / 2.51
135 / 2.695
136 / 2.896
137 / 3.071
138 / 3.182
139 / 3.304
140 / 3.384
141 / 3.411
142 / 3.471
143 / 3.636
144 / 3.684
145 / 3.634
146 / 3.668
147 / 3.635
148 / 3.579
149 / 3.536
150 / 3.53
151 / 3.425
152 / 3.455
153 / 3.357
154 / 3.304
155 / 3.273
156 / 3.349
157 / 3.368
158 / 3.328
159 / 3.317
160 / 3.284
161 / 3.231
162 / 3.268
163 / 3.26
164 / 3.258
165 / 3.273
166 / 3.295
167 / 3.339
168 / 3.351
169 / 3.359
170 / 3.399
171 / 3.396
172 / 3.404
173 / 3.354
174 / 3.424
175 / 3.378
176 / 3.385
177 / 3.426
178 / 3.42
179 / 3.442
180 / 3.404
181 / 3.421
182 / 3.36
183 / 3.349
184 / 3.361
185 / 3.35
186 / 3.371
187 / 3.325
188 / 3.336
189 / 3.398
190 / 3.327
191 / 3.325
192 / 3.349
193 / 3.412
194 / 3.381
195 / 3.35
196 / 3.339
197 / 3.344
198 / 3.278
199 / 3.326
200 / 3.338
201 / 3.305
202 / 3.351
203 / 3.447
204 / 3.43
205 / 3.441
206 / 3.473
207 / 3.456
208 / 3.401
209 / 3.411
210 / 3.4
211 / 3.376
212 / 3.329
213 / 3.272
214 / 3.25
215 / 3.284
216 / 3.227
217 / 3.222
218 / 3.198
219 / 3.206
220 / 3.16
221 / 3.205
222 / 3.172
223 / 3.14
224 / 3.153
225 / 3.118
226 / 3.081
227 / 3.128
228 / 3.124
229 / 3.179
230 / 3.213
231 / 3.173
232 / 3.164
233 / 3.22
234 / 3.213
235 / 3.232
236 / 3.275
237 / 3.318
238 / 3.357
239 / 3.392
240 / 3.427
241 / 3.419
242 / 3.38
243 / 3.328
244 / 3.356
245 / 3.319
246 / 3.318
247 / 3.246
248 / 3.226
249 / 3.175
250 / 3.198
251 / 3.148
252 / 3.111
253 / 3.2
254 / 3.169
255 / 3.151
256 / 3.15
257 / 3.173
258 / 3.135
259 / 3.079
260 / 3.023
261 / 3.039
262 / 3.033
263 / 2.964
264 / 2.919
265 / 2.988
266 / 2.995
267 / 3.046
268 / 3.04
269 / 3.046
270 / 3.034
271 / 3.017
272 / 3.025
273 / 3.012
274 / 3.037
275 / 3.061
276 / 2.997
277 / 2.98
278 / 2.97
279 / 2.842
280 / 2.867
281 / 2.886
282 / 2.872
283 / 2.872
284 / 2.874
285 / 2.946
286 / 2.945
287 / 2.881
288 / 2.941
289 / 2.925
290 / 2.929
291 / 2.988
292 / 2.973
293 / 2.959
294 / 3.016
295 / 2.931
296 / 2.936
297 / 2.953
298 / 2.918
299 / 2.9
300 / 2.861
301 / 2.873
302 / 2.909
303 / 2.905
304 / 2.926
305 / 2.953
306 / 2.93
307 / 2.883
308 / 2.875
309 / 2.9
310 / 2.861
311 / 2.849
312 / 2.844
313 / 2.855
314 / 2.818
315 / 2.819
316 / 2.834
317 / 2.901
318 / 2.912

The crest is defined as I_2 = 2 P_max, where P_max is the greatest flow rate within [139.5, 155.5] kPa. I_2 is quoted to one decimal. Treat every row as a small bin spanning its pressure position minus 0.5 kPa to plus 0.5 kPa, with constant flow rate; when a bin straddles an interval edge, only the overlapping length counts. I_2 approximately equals 7.4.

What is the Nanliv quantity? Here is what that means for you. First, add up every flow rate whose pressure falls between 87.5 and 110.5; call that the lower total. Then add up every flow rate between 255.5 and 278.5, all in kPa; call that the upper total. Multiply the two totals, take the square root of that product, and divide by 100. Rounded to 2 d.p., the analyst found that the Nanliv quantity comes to 0.70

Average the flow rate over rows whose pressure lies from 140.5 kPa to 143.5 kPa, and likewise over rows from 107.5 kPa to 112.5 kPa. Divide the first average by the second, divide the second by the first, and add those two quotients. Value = 2.01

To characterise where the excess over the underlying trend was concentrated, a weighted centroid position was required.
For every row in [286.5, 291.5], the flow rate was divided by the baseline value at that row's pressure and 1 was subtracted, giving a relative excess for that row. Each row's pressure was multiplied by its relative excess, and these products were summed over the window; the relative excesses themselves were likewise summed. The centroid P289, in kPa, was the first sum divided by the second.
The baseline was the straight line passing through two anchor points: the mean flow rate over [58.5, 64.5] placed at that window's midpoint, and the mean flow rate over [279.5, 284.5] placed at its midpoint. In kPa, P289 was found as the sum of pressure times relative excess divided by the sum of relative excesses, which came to 289.7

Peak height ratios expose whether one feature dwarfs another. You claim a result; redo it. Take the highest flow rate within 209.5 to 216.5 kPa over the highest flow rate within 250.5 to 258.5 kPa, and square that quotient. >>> 1.1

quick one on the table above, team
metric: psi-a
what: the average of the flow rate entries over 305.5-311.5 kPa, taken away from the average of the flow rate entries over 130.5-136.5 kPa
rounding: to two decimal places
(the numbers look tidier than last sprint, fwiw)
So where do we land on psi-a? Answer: -0.44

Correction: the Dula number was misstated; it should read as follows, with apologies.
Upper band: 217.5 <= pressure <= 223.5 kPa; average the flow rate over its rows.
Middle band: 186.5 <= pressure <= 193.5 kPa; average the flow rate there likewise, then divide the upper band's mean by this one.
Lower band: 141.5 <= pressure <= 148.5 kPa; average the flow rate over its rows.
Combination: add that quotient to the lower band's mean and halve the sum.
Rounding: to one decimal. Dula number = 2.3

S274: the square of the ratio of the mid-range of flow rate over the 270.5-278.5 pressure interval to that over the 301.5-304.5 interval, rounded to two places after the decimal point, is 1.07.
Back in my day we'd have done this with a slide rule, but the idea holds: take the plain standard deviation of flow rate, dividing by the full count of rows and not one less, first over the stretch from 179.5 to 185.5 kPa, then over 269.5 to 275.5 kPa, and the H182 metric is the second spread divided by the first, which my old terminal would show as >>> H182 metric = 0.57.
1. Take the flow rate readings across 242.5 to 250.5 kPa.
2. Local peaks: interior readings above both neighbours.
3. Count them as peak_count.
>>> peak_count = 1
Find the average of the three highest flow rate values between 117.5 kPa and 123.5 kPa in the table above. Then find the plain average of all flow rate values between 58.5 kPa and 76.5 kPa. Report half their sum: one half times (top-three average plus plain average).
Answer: 3.00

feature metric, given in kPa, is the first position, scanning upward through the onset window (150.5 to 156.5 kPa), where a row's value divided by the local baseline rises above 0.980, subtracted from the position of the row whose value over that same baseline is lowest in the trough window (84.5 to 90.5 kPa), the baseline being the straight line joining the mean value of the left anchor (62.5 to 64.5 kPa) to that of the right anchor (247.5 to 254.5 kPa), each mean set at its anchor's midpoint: -66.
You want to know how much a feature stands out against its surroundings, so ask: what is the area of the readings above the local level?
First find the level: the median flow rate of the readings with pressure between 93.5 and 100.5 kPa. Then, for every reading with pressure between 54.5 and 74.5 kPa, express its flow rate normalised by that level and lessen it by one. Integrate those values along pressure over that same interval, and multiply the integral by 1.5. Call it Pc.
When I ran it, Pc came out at -1.1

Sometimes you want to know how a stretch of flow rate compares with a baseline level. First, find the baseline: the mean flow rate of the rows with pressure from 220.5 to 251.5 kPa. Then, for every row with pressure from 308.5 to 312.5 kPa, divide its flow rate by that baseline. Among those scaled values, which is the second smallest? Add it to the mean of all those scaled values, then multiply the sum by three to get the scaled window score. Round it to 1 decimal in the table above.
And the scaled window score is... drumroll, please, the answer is 5.3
